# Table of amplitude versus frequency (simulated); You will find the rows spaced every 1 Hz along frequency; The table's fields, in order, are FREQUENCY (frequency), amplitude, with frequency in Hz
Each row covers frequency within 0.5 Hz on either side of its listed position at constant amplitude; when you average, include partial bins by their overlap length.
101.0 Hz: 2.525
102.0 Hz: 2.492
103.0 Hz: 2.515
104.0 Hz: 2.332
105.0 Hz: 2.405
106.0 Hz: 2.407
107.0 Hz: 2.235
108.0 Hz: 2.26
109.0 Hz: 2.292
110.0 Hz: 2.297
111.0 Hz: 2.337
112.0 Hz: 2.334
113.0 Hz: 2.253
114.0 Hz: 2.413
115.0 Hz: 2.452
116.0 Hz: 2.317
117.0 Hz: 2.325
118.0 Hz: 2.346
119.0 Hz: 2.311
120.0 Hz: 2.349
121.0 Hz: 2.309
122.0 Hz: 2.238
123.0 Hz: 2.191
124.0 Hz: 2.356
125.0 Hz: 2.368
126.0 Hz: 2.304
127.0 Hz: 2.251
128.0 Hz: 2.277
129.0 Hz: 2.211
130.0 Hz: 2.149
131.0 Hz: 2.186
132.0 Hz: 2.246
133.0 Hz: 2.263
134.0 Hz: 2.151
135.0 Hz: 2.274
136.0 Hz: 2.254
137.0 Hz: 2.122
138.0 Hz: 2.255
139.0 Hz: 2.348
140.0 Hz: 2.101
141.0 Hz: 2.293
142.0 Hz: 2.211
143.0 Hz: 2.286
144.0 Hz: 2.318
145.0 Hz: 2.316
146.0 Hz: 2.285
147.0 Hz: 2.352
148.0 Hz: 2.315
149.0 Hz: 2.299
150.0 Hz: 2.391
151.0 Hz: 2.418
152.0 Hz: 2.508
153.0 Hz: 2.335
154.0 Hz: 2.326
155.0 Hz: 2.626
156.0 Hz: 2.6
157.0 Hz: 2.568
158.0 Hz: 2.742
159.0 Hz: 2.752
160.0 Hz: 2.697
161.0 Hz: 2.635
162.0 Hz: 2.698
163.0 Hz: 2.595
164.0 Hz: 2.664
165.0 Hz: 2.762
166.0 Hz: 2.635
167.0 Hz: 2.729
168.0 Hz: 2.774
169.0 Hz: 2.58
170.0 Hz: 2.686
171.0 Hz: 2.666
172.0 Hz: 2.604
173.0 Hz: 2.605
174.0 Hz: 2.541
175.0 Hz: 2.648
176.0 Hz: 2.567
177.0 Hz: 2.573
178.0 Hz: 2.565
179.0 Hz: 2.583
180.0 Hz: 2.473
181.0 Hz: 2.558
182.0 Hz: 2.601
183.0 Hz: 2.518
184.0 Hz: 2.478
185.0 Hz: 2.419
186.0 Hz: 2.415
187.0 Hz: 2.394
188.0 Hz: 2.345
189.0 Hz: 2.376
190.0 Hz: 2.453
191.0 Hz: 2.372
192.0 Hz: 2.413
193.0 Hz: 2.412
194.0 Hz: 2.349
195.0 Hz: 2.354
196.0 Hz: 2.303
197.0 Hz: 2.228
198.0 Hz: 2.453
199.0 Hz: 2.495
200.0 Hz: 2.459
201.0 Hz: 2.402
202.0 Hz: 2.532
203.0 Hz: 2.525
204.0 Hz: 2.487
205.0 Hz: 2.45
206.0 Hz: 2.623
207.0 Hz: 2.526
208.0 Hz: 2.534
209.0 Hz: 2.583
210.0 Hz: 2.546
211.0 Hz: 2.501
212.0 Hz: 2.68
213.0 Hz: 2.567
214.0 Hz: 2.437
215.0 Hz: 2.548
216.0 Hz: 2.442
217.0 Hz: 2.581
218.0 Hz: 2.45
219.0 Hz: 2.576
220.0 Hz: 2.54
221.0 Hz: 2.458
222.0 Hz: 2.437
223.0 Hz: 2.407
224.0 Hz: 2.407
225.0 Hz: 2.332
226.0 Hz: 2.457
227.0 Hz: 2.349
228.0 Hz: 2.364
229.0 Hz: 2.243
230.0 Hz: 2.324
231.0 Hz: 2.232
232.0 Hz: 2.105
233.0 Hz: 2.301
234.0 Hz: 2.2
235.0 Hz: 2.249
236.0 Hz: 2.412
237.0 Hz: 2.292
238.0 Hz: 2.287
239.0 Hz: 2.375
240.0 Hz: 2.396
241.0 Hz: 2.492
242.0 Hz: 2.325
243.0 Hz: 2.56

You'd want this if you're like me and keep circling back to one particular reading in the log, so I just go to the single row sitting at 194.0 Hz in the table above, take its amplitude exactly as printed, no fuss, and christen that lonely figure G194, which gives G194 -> 2.349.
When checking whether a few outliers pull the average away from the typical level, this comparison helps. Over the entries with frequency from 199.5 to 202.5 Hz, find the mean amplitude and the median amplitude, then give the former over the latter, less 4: -3.00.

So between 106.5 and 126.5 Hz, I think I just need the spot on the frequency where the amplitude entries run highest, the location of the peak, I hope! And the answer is 115.0 Hz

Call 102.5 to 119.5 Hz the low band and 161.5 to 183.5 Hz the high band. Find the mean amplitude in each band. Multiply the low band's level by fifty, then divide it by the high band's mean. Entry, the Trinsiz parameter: 45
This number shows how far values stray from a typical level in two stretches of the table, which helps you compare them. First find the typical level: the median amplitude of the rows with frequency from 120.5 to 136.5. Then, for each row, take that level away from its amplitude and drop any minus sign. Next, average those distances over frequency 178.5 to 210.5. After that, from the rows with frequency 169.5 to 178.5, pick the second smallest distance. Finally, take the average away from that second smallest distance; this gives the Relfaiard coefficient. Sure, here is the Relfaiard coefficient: 0.11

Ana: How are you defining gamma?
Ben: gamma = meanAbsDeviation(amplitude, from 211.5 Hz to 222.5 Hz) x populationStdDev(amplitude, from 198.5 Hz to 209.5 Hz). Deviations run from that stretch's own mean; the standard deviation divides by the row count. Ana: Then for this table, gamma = 0.0040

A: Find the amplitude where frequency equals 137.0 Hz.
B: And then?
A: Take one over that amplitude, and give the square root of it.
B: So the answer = 0.686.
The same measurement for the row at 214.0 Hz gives 0.641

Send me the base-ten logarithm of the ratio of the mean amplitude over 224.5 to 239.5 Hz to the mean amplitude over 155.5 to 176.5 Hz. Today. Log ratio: -0.062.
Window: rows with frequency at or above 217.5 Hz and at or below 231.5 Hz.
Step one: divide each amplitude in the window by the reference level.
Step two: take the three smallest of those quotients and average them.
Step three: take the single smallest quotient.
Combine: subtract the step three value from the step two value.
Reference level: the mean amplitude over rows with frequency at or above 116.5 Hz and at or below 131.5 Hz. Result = 0.015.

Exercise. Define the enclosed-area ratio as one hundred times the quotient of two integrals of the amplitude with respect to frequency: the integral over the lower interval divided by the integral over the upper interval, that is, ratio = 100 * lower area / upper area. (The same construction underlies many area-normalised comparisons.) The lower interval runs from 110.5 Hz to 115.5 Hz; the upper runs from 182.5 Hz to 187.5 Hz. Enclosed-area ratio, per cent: 96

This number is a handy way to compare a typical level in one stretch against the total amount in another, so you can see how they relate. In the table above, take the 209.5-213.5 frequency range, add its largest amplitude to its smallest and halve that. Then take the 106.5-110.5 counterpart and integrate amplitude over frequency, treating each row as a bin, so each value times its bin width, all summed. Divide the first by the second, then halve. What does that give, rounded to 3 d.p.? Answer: 0.143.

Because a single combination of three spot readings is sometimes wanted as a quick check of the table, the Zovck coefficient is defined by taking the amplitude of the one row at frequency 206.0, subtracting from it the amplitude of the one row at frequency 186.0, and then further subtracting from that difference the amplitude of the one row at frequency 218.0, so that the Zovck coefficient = -2.24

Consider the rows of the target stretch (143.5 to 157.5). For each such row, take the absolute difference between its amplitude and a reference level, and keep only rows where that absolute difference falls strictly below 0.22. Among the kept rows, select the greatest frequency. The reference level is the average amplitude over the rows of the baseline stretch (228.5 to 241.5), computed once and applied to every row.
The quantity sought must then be 154.0 Hz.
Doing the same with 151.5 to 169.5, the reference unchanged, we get 154.0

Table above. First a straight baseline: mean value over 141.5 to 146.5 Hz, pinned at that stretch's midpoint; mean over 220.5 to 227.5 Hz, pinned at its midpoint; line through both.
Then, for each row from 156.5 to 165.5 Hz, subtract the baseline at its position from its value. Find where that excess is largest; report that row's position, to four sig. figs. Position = 165.0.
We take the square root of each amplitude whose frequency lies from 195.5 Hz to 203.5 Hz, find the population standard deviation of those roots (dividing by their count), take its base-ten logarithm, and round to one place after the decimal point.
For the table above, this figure -1.5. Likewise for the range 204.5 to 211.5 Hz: -1.8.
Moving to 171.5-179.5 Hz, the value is -2.0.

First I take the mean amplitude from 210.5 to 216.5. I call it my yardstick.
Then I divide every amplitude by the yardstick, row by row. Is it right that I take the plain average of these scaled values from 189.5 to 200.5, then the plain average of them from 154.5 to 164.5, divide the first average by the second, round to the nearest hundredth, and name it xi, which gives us 0.90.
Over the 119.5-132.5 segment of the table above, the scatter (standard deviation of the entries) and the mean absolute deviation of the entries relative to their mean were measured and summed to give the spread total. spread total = 0.13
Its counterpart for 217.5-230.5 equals 0.16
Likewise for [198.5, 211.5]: 0.10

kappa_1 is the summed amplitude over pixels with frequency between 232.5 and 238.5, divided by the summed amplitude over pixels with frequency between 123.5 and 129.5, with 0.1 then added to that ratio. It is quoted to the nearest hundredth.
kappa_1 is 1.10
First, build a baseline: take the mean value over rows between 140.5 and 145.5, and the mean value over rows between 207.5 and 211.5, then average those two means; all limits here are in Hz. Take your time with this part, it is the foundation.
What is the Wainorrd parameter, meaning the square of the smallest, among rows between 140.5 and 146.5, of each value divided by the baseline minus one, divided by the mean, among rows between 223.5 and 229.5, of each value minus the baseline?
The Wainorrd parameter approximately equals -0.13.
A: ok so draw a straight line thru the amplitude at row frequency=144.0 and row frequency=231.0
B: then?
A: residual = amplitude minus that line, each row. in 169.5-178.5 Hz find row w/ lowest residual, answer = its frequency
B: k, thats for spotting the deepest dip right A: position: 174.0 Hz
